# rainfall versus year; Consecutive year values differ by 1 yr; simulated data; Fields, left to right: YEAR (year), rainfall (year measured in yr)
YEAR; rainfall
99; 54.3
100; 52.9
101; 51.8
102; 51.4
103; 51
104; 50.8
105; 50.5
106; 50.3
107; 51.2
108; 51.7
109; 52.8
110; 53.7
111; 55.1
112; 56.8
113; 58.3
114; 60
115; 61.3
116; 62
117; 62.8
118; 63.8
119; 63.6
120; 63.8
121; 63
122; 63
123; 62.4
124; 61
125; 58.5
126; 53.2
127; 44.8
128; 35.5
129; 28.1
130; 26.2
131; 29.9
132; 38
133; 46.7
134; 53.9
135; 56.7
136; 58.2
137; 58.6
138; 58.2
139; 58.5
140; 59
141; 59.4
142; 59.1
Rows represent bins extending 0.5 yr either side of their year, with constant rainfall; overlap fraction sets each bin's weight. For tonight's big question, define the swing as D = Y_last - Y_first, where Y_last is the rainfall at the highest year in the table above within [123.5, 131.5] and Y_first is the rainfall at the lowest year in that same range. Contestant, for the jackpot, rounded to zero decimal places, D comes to -31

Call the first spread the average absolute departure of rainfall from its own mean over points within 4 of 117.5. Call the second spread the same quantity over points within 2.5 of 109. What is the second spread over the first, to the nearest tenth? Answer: 1.1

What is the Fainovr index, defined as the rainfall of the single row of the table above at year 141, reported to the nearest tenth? 59.4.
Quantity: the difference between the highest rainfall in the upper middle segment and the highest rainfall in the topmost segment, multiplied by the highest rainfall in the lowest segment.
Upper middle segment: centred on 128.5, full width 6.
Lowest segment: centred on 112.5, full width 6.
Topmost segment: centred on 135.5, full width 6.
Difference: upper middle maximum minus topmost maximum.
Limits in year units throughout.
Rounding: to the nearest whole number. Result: -331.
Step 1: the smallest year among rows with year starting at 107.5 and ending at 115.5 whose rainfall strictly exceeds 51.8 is 109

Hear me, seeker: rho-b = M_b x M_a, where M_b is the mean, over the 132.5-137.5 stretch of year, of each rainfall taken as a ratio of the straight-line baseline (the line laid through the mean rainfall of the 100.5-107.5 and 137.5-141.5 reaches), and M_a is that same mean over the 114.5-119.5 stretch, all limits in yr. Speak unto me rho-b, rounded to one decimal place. 1.1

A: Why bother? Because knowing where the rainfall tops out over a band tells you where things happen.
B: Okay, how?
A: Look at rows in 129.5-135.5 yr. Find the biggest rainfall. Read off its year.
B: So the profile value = 135 yr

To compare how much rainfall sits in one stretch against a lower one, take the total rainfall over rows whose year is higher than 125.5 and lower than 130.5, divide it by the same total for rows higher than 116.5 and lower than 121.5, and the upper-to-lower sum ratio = 0.59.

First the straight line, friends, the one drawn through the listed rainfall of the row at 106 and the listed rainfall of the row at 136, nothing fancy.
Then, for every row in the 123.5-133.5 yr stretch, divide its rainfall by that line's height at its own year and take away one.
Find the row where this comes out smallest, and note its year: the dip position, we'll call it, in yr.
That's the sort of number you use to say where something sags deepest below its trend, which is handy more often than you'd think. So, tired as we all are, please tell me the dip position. 130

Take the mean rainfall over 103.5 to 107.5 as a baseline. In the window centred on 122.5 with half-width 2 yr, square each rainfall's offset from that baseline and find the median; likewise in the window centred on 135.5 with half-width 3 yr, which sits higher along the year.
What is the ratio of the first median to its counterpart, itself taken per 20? 0.16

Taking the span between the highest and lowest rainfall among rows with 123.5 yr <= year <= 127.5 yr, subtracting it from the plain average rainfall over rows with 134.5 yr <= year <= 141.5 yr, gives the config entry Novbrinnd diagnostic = 42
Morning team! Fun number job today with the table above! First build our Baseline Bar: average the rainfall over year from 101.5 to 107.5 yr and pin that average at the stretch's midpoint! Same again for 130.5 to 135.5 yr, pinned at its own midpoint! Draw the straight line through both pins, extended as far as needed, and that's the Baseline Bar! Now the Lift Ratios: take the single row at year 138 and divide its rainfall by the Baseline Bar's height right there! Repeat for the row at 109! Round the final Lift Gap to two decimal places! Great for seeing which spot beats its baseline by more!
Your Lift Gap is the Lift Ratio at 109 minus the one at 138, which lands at -0.27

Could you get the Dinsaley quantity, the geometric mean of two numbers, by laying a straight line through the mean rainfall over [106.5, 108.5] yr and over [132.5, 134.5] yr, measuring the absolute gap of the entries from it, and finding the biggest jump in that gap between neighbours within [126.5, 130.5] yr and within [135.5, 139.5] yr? 2.0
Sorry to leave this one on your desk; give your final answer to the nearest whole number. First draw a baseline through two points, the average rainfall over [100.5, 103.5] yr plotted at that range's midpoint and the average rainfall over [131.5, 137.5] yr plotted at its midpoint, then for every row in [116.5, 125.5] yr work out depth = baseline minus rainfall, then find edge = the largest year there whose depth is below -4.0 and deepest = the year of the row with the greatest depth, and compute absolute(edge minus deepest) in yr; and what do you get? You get 0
